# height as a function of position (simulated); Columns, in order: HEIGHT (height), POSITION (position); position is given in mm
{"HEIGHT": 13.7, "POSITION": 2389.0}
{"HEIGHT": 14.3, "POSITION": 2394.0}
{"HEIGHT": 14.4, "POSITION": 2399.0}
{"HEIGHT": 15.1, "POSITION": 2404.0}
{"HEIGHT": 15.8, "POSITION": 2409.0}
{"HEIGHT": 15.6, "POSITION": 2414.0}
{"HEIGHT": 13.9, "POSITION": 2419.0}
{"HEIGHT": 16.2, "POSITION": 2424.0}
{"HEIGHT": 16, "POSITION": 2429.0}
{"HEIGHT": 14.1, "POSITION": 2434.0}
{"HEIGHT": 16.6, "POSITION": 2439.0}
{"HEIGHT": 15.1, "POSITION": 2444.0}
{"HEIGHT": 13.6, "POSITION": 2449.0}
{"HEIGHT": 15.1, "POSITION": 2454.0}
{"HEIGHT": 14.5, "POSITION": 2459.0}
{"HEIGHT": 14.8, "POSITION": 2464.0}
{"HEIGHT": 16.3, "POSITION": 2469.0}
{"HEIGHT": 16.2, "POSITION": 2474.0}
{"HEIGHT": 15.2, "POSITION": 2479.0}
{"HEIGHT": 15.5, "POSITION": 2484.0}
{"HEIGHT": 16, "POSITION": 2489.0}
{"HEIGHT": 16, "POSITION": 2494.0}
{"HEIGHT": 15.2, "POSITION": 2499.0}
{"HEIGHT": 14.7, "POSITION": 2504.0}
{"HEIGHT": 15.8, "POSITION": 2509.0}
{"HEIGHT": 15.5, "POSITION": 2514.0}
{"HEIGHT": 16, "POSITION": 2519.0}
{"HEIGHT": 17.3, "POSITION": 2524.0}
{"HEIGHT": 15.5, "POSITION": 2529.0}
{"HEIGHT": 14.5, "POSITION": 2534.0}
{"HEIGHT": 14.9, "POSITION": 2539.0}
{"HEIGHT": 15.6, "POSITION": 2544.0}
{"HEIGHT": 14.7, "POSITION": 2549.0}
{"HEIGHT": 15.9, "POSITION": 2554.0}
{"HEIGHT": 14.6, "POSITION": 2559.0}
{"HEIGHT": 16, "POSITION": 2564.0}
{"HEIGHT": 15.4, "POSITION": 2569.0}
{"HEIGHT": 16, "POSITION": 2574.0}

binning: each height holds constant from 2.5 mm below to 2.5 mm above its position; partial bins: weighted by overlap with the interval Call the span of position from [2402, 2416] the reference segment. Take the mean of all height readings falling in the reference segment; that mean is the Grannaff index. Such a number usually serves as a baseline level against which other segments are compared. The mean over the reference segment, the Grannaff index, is 15.5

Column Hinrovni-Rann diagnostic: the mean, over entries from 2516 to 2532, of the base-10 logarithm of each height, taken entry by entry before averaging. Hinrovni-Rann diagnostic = 1.21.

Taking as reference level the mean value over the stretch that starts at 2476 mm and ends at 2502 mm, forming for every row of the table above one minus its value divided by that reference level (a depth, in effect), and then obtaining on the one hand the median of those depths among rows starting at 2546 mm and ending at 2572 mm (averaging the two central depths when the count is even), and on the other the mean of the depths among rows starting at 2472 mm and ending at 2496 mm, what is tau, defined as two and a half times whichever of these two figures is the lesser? -0.03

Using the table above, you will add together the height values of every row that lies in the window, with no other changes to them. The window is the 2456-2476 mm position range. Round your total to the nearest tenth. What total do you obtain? 61.8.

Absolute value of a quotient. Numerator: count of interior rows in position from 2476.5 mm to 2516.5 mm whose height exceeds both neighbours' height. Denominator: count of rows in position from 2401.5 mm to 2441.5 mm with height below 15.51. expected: 0.33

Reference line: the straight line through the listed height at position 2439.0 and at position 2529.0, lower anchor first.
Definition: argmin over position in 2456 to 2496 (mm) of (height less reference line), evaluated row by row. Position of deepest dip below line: 2459.0 mm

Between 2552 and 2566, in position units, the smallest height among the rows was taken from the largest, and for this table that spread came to 1.4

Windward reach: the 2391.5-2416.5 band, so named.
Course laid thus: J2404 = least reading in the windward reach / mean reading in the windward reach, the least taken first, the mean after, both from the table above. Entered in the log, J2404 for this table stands 0.95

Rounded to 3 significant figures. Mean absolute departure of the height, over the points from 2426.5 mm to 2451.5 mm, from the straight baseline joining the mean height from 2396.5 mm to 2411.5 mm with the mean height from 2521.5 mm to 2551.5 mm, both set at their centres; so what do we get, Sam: 1.01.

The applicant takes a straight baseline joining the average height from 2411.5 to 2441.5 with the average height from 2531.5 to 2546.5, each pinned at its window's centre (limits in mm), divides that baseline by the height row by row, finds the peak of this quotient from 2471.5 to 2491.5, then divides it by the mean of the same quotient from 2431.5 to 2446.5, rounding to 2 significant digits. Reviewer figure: 0.99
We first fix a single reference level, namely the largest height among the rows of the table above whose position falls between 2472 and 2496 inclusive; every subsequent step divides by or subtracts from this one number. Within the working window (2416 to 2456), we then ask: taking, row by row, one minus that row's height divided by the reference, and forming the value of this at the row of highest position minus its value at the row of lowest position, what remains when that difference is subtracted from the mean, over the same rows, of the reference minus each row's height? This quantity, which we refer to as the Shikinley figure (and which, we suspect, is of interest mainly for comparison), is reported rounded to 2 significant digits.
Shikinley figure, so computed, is 1.2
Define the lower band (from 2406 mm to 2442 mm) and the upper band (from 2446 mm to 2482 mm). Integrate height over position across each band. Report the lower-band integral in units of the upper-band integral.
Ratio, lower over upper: 1.02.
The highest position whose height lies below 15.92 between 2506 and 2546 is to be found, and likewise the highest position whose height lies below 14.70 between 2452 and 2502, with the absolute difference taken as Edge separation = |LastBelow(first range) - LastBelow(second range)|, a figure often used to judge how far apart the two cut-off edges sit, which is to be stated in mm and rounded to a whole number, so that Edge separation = 85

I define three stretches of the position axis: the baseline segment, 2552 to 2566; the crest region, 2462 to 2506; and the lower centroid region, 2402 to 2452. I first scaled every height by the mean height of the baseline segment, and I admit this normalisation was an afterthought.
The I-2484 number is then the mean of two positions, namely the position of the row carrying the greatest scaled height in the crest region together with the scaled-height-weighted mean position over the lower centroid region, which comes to 2447.6 mm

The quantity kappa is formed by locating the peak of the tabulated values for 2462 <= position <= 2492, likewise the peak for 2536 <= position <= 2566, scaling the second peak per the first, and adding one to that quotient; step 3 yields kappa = 1.98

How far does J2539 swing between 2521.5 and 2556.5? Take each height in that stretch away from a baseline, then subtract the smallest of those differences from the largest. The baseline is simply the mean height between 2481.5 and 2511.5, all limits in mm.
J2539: 2.8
